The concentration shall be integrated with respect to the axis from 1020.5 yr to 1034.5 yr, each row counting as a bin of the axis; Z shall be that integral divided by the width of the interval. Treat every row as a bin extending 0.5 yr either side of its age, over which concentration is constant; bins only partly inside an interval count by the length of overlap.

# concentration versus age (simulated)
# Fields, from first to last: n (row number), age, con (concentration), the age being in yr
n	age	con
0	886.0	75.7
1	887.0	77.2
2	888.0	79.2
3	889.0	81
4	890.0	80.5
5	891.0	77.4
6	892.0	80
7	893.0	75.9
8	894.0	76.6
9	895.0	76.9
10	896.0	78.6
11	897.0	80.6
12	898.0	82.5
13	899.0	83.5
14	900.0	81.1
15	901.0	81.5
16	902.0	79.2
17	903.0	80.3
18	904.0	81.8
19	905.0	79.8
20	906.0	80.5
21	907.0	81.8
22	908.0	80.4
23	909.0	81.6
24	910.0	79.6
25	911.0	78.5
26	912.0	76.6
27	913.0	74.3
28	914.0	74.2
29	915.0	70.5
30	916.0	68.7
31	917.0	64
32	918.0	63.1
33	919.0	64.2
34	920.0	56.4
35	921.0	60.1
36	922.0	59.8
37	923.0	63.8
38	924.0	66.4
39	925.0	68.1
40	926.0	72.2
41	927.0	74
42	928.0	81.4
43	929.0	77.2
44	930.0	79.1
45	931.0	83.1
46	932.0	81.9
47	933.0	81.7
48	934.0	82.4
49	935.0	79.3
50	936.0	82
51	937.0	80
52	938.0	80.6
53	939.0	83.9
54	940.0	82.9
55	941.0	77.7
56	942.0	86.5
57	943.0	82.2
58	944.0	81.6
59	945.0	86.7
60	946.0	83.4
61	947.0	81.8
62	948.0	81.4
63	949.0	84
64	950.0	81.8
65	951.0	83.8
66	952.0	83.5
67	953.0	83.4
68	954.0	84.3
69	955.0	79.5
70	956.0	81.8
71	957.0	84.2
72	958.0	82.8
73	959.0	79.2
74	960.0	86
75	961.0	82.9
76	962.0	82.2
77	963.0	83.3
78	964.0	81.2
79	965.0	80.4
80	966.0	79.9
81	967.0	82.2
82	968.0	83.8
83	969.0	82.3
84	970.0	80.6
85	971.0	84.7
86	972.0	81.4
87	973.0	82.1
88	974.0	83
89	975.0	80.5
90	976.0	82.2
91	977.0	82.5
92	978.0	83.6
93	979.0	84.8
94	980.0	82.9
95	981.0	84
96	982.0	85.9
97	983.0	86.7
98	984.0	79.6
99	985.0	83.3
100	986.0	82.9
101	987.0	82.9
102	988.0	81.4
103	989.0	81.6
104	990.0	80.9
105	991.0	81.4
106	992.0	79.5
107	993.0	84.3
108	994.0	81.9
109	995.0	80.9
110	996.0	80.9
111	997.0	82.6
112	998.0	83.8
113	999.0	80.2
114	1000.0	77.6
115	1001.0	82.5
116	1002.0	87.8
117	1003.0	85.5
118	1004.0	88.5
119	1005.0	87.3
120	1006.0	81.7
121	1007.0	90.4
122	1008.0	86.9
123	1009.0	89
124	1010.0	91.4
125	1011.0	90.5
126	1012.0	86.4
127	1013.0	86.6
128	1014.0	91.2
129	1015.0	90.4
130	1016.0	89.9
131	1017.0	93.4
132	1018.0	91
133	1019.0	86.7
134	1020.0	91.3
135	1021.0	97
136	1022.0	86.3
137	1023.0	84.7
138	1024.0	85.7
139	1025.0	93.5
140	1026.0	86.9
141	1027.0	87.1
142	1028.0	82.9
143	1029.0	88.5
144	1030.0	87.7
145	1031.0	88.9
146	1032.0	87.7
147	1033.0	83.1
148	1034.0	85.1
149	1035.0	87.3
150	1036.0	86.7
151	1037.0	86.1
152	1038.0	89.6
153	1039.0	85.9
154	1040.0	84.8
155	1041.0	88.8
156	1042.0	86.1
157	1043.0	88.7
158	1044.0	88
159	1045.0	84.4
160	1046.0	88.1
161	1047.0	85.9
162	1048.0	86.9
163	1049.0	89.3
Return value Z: 88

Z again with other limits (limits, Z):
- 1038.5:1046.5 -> 87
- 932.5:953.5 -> 82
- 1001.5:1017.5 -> 89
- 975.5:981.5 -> 83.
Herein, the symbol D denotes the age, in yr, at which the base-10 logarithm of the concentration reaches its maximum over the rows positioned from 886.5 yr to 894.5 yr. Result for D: 889.0 yr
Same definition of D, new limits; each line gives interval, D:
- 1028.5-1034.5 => 1031.0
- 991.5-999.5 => 993.0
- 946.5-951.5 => 949.0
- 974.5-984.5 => 983.0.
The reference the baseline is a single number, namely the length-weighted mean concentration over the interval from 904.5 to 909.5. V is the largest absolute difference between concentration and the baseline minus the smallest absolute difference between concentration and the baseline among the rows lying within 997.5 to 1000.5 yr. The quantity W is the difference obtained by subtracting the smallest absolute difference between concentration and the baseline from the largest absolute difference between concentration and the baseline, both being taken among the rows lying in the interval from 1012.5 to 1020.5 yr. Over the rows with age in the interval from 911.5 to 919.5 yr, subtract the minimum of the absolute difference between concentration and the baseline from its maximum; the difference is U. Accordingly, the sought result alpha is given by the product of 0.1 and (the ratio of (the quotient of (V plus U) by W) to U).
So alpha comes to 0.018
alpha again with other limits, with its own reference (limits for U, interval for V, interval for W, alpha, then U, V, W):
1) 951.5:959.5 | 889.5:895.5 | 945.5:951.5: 0.109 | 2.5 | 5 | 2.6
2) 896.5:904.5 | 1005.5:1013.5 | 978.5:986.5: 0.106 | 2.5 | 10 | 4.7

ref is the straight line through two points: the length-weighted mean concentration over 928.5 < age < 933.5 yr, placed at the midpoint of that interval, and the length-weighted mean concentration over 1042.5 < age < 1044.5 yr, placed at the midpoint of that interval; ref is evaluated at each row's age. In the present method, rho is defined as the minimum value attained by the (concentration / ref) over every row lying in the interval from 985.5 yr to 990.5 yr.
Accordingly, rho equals 0.96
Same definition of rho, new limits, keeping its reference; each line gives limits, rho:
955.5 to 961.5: 0.96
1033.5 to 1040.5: 0.96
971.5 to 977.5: 0.96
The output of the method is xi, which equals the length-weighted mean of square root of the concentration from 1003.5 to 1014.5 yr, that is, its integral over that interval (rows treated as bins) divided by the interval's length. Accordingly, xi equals 9.4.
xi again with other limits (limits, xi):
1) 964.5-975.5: 9.0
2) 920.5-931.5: 8.4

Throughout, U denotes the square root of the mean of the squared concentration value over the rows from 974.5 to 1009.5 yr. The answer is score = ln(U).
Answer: 4.42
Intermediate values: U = 83.4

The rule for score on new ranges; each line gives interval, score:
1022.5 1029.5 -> 4.47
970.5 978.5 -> 4.41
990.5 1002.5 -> 4.41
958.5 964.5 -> 4.41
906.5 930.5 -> 4.28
